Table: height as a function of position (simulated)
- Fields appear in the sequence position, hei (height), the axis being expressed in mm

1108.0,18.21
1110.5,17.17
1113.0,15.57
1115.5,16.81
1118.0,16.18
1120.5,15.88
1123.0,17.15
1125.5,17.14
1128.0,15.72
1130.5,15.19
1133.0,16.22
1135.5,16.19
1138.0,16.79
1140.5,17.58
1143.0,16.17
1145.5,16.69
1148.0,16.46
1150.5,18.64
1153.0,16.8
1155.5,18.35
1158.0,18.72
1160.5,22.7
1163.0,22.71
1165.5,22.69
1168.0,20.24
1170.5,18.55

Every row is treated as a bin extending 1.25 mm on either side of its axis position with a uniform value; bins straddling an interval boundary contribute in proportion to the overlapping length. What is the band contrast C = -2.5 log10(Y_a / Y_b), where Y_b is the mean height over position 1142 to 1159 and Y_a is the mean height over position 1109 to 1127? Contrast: 0.05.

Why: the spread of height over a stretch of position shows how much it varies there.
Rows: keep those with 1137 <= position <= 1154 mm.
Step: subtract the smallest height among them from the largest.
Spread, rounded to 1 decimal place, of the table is 2.5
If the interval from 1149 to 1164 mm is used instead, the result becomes 5.9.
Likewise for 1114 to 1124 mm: 1.3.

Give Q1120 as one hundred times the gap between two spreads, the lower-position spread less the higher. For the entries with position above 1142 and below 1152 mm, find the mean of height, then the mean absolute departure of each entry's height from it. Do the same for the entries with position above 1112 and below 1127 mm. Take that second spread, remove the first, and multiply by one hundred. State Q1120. -25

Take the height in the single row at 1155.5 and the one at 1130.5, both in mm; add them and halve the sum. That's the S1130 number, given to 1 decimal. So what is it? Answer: 16.8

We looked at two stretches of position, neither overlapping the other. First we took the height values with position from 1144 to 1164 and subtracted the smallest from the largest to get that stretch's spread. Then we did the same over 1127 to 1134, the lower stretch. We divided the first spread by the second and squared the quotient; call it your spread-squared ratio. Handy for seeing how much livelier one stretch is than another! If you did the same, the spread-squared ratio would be 37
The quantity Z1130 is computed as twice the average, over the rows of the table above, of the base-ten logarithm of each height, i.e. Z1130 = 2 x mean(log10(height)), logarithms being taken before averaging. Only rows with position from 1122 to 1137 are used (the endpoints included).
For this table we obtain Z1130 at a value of 2.42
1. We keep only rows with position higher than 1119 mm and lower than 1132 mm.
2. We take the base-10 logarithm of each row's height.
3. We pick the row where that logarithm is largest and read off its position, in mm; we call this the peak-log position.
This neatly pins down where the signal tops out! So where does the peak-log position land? 1123.0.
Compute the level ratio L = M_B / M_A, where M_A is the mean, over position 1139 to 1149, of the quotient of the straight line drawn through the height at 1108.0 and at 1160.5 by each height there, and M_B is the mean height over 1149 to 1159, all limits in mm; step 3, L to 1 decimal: 14.2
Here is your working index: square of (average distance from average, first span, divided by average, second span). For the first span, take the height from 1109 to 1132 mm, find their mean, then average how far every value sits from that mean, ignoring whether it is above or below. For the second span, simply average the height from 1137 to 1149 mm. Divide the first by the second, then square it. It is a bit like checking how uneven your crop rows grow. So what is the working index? 0.0016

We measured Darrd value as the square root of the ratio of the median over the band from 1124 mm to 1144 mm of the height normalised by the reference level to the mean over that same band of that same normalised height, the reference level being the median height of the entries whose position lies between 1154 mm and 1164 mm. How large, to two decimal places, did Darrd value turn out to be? 0.99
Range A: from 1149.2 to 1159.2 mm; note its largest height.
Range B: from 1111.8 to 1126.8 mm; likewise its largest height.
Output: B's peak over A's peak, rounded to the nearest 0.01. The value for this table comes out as 0.92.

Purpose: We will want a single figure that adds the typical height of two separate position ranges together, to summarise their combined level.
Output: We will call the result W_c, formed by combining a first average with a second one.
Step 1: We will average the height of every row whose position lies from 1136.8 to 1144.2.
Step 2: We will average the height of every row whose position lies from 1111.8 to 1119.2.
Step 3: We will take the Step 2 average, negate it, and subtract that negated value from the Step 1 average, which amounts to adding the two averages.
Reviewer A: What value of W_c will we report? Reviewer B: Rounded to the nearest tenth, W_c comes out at 33.0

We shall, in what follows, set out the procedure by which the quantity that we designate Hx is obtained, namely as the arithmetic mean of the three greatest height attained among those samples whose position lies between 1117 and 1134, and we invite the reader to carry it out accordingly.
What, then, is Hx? 17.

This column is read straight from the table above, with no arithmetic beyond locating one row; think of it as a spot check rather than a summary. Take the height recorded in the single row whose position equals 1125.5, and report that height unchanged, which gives 17.14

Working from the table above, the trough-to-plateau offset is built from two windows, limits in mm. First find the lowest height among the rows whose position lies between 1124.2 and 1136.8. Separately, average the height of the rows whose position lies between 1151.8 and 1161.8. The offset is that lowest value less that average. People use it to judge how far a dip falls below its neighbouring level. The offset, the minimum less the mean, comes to -4.0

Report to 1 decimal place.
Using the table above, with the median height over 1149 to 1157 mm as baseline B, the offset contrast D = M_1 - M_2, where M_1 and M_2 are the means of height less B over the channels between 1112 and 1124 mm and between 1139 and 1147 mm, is -0.5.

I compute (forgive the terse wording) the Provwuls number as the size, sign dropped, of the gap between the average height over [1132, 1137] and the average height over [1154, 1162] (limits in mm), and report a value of 3.7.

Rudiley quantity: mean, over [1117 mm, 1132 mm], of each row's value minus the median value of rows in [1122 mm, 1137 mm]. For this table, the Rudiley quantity 0.0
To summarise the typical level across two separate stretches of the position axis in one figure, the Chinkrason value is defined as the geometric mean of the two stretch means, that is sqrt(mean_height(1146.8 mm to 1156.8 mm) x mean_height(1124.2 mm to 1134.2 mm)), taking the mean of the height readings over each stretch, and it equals 16.8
